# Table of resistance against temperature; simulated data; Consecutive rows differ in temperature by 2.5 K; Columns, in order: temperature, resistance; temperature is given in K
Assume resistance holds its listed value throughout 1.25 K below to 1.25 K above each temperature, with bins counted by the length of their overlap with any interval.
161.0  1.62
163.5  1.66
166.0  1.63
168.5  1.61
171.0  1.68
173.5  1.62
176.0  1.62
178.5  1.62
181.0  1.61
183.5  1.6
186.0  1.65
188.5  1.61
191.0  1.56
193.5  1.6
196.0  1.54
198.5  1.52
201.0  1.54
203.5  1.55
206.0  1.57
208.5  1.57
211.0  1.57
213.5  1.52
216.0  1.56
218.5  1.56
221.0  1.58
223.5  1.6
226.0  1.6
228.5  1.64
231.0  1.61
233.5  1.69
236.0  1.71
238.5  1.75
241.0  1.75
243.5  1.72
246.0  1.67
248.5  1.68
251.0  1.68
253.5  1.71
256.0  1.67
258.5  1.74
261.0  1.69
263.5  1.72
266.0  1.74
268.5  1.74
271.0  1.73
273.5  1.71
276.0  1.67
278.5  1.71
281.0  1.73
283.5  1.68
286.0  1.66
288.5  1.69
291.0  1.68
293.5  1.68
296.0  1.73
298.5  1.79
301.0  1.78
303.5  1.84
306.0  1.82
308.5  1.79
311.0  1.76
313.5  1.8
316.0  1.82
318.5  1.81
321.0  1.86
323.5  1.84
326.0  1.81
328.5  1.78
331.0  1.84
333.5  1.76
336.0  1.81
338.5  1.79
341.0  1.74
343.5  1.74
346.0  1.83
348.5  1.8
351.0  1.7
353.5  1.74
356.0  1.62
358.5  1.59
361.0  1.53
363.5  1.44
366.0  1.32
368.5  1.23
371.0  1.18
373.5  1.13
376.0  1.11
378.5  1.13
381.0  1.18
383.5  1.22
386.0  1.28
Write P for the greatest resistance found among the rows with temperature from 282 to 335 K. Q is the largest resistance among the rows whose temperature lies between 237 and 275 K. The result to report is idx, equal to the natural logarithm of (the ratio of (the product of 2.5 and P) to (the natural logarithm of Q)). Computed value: 2.12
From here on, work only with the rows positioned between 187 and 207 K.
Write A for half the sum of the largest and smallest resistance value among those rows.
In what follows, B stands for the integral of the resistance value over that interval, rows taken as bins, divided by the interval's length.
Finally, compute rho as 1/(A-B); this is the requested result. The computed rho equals 364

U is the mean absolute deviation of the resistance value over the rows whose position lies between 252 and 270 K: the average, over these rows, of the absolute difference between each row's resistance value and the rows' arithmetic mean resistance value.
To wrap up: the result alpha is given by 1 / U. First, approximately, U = 0.022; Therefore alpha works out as 45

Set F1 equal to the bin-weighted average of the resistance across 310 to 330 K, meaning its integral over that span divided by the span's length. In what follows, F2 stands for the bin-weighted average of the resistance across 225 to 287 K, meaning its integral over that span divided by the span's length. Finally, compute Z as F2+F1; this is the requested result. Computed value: 3.51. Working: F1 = 1.81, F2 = 1.70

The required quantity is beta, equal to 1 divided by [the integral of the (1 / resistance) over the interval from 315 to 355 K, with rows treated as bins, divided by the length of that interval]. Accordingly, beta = 1.79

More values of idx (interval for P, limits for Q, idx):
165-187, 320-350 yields 1.91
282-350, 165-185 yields 2.19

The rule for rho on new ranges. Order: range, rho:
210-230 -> 1333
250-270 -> -145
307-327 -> -727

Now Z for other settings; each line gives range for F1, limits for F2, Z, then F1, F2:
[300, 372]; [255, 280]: 3.42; 1.70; 1.71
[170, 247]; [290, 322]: 3.39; 1.61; 1.78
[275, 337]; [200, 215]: 3.32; 1.77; 1.55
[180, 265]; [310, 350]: 3.43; 1.63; 1.80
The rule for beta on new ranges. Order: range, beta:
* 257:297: 1.71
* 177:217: 1.57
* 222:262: 1.68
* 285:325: 1.77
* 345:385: 1.37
